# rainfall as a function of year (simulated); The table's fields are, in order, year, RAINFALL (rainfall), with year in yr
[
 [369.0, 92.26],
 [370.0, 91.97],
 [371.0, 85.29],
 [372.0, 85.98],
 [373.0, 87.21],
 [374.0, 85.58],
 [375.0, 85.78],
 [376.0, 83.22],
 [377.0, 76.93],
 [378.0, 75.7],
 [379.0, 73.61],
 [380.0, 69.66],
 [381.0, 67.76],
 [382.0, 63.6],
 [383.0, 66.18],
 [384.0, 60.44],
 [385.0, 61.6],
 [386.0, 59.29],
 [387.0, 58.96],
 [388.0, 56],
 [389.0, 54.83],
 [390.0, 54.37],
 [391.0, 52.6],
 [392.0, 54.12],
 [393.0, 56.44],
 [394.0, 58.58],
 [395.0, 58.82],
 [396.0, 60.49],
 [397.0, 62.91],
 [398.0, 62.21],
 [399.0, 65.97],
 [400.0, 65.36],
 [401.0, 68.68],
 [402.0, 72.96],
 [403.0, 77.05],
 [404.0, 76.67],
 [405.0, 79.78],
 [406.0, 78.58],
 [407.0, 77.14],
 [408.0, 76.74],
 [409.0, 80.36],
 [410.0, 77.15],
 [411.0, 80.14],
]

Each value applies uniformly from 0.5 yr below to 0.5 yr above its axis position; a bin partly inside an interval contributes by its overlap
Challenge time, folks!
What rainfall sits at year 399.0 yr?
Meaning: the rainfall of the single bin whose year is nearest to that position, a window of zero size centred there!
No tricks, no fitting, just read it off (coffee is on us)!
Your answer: 65.97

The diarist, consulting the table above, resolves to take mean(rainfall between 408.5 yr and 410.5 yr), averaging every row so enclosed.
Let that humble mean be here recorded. 79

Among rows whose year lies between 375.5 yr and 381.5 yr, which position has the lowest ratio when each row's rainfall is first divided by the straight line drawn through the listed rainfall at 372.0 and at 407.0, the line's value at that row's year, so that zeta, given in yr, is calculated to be 381.0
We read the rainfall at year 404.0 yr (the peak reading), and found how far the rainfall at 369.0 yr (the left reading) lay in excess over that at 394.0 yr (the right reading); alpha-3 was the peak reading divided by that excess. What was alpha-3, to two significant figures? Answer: 2.3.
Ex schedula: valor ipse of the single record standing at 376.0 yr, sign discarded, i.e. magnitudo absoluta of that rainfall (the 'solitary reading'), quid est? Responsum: 83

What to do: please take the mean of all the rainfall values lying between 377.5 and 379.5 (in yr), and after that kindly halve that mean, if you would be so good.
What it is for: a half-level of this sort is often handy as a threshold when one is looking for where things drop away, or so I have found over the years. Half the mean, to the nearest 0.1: 37.3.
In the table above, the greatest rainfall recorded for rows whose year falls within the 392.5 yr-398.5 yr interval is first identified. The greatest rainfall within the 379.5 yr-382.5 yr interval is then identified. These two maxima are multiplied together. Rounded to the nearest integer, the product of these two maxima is 4382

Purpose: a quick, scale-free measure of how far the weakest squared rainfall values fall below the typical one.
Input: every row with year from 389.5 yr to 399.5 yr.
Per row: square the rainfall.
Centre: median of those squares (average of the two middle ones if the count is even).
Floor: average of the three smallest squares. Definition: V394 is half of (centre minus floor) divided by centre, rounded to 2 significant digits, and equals 0.082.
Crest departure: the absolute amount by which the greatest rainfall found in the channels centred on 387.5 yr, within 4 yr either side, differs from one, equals 61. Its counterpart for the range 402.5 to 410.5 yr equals 79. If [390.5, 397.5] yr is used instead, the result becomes 62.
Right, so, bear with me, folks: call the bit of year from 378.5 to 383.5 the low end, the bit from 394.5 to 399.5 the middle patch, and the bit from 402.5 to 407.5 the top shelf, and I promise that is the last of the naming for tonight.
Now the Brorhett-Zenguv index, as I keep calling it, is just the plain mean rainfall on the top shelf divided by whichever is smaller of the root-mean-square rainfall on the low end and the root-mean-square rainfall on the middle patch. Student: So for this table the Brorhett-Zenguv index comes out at 1.25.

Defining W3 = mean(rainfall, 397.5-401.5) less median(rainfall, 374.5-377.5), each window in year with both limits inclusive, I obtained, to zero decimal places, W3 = -18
